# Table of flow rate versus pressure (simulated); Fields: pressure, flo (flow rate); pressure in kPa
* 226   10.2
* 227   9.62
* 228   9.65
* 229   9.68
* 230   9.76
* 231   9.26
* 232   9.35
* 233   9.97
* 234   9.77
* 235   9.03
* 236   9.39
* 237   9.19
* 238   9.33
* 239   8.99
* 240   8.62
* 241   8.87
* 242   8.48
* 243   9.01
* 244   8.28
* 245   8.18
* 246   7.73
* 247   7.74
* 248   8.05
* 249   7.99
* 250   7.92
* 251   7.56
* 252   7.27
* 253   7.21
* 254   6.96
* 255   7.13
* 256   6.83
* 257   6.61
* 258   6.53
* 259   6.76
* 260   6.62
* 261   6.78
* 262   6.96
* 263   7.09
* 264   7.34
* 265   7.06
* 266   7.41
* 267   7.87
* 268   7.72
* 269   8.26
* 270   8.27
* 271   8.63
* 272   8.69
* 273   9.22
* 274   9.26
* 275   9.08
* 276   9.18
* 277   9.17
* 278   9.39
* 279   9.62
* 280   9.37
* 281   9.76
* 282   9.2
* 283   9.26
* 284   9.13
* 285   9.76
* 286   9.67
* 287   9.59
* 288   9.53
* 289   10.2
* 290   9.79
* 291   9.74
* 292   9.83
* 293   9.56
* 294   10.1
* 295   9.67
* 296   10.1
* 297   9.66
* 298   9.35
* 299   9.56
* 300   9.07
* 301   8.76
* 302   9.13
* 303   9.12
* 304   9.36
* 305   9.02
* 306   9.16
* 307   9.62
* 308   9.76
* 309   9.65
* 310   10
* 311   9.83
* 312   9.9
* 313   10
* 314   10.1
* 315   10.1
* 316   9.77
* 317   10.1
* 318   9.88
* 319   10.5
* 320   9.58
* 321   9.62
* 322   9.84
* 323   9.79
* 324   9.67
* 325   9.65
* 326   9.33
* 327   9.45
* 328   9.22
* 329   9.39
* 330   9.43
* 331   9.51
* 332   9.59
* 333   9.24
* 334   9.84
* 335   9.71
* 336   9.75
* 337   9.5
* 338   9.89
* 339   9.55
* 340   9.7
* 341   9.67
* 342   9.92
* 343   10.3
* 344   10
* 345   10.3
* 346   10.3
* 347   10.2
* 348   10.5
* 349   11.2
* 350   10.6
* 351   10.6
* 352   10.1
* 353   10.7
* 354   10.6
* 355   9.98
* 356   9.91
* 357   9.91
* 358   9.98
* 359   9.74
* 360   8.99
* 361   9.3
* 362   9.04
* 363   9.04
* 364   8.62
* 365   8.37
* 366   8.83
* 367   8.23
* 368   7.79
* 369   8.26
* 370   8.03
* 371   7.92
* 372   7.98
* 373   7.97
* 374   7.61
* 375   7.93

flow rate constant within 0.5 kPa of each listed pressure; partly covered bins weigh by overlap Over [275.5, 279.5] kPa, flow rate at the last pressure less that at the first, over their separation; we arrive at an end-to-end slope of 0.15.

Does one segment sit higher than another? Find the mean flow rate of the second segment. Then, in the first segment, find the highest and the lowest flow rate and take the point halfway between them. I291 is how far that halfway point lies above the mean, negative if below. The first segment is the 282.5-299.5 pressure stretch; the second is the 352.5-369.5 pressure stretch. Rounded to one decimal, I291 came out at 0.4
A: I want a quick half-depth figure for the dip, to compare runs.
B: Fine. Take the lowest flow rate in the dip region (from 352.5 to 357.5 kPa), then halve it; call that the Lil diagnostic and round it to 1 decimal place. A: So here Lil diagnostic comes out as 5.0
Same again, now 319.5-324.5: 4.8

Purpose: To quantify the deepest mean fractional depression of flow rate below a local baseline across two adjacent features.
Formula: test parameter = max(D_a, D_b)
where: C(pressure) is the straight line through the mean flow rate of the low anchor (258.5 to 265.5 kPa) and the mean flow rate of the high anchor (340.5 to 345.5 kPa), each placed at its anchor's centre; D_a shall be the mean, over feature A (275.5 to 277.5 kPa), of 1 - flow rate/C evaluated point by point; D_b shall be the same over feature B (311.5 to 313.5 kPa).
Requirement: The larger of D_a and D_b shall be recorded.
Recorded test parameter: -0.12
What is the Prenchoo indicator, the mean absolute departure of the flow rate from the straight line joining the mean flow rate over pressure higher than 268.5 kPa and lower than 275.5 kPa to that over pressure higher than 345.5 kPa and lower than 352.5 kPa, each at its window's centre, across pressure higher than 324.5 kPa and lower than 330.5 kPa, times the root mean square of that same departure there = 0.38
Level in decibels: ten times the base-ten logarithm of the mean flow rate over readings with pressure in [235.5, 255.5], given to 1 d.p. 9.1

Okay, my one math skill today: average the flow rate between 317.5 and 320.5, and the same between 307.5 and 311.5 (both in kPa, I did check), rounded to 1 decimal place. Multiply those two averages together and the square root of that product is 9.9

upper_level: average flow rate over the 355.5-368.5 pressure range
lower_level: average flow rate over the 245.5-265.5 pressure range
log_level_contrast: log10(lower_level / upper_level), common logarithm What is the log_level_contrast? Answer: -0.099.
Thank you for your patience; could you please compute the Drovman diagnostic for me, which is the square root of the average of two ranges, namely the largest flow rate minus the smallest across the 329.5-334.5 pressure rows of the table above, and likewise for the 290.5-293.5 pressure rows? 0.66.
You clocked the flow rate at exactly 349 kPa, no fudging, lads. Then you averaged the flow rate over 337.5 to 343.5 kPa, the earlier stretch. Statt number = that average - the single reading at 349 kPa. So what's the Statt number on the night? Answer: -1.36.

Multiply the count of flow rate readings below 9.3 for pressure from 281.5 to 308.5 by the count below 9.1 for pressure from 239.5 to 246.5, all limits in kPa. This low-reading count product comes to 63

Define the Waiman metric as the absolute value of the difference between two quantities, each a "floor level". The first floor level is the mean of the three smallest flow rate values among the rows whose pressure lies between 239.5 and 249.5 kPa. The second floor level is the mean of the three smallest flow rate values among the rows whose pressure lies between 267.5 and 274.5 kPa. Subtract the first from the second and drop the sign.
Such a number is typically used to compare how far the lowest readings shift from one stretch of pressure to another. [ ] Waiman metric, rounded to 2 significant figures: 0.26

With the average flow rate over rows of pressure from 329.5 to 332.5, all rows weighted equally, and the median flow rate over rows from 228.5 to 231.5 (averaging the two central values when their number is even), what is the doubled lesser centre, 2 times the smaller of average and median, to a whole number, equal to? 19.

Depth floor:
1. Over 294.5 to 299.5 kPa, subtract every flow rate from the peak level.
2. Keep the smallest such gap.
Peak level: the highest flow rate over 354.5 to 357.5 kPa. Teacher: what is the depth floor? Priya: -0.12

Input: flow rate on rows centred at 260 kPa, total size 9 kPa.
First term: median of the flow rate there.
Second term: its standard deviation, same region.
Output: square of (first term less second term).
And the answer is 43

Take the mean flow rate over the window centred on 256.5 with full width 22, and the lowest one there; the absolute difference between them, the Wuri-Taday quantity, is 0.72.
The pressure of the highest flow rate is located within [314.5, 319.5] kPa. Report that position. 319 kPa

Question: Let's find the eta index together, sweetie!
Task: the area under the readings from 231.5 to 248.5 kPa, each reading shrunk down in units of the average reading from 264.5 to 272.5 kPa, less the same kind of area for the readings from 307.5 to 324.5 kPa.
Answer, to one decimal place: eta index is -2.3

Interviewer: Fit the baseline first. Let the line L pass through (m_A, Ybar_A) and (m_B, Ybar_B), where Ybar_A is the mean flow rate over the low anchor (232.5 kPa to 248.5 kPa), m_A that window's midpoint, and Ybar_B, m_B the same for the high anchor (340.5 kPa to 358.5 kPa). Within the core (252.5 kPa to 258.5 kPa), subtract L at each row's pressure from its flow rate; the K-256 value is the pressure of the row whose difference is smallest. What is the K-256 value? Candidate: 258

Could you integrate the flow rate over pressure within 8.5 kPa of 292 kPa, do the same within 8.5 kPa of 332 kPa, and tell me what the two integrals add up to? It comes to 327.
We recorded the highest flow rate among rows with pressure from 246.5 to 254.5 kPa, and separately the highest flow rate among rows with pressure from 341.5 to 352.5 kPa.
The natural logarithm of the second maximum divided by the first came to 0.33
